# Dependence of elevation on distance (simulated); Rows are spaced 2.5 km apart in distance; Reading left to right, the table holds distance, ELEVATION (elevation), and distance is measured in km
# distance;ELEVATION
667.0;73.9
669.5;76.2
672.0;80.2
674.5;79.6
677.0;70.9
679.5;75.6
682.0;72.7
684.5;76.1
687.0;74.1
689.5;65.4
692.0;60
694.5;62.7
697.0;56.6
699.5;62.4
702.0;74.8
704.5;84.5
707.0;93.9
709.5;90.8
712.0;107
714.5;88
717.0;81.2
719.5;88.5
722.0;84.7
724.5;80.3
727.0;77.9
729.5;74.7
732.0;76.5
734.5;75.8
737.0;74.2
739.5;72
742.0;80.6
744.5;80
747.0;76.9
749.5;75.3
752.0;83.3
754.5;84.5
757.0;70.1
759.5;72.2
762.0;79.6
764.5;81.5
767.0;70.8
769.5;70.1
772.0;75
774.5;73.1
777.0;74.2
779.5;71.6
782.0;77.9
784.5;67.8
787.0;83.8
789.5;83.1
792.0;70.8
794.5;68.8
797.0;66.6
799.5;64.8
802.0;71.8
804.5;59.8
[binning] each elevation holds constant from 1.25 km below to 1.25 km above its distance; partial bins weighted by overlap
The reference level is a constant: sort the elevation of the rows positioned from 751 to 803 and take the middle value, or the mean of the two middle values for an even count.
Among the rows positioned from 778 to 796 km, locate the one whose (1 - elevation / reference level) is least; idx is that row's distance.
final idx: 787.0 km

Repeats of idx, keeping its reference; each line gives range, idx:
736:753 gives 752.0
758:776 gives 764.5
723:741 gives 724.5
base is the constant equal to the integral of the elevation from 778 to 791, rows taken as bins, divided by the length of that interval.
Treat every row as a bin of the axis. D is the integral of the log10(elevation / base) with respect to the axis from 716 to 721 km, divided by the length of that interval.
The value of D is 0.04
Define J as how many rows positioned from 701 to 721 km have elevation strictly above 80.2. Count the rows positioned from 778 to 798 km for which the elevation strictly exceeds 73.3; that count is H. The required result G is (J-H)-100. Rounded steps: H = 3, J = 7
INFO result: -96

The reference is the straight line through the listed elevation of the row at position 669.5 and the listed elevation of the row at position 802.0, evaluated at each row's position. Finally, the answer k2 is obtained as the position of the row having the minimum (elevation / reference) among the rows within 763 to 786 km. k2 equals 784.5 km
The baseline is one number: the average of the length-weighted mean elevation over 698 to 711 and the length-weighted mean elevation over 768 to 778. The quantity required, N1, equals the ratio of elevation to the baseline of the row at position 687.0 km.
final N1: 0.96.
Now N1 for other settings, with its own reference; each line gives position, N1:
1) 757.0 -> 0.91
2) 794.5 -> 0.89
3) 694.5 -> 0.81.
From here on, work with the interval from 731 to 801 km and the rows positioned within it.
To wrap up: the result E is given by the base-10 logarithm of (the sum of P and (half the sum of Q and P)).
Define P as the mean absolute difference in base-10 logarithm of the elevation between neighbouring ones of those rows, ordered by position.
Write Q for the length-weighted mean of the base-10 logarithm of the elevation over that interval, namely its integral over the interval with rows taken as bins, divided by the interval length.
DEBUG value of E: -0.010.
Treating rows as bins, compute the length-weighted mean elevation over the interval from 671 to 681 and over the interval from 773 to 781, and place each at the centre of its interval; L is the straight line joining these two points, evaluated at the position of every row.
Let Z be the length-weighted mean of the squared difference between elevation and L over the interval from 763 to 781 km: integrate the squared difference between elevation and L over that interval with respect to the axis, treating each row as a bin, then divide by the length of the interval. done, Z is 13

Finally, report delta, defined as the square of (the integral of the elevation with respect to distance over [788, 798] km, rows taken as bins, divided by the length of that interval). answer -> 5293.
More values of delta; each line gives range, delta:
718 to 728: 6878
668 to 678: 5898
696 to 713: 6629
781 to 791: 6080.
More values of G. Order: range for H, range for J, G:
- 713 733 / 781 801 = -106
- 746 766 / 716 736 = -102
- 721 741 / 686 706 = -106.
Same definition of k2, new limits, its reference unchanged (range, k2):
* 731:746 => 739.5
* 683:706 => 697.0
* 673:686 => 677.0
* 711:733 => 729.5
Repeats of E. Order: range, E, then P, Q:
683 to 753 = -0.004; 0.032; 1.887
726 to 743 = -0.015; 0.017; 1.880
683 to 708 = -0.006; 0.043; 1.845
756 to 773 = -0.011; 0.027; 1.870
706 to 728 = 0.012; 0.037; 1.943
